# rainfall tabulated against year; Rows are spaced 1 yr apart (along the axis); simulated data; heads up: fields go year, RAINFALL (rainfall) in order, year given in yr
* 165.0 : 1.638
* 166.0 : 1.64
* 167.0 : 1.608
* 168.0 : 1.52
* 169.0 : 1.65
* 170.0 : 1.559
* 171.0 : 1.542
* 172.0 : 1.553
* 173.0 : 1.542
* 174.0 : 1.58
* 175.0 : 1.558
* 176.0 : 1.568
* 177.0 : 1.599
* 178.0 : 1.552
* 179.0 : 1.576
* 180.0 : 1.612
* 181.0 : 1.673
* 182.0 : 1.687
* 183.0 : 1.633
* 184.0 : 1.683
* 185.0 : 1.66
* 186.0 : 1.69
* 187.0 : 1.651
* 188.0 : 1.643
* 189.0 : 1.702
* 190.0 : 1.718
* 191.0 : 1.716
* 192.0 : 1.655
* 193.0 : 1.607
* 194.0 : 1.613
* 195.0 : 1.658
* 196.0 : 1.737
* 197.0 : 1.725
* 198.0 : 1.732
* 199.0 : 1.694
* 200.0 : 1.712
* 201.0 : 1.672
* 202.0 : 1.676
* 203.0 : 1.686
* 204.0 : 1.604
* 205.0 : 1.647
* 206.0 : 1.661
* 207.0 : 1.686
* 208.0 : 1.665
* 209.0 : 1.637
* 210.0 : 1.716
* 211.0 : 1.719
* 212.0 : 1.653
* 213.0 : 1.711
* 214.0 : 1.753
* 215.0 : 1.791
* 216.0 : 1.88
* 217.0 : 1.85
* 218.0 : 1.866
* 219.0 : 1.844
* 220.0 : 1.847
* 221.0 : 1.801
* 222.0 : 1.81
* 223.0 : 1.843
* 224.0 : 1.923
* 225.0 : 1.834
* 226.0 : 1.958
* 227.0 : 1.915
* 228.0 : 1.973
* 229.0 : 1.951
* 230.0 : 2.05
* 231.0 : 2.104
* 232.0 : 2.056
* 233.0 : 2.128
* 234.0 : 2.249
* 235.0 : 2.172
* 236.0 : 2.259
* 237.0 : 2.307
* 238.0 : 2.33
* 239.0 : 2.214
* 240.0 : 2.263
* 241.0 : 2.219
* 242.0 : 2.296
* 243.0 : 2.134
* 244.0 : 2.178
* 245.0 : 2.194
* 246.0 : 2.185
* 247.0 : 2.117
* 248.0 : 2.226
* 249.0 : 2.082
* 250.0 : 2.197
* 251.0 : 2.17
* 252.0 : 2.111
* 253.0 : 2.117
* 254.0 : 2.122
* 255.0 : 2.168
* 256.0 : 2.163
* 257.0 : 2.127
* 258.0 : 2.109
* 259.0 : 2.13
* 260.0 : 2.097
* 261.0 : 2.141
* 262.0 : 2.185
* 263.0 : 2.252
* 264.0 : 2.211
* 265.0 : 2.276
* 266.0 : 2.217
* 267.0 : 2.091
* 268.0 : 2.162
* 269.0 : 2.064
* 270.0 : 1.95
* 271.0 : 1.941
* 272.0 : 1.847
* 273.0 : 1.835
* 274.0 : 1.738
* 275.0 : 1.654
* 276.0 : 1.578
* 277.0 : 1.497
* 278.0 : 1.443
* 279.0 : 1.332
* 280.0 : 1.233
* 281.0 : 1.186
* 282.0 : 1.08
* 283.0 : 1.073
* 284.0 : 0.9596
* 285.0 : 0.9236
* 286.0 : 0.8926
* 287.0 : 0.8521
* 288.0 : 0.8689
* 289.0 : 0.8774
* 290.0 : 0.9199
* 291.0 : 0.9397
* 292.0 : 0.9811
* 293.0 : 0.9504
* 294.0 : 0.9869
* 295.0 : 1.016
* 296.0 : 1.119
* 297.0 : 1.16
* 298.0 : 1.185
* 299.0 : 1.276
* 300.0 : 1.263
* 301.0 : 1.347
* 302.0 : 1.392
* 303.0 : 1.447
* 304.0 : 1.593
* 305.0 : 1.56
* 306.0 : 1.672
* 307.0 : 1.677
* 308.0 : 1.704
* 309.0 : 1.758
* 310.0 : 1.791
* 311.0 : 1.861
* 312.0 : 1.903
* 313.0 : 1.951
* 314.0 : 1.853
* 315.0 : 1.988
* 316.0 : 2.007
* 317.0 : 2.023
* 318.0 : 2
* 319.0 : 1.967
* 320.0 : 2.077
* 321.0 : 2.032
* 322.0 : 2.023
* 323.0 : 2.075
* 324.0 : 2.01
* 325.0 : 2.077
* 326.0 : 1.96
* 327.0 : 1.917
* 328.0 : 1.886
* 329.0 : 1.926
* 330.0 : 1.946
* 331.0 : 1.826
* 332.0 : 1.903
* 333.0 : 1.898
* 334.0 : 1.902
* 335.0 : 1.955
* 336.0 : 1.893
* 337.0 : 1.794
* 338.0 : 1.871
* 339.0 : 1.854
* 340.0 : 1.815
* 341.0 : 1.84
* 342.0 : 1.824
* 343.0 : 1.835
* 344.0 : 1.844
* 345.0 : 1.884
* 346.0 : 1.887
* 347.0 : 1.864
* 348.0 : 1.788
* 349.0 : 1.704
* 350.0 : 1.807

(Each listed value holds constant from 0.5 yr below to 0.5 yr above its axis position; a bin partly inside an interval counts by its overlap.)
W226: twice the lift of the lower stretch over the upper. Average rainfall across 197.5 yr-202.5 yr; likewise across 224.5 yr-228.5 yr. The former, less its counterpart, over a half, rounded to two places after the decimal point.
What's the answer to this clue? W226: -0.45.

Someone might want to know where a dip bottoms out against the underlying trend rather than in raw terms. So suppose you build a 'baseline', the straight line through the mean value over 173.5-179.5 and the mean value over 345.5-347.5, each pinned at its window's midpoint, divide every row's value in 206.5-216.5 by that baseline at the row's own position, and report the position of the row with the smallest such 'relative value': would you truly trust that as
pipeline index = 209.0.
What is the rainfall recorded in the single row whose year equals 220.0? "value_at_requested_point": 1.847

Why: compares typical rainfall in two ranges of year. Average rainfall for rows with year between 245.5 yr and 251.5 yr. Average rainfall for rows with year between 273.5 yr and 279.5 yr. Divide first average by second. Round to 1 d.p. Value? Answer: 1.4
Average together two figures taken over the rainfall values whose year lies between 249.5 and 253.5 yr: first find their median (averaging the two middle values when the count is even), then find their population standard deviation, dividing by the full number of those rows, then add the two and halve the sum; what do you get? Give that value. 1.09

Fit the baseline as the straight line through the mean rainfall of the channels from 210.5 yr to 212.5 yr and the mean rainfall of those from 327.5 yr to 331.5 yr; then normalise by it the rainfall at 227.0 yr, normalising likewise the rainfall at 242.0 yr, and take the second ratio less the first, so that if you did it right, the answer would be 0.2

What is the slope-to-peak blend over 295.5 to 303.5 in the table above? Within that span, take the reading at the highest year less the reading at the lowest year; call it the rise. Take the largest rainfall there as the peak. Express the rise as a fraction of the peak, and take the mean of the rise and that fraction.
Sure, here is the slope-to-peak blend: 0.28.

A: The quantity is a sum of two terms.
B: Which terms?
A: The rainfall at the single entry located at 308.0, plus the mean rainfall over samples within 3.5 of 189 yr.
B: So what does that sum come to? 3.4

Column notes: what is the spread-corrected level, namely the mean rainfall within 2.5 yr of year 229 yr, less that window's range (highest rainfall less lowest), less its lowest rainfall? -0.11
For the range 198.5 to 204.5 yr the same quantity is -0.04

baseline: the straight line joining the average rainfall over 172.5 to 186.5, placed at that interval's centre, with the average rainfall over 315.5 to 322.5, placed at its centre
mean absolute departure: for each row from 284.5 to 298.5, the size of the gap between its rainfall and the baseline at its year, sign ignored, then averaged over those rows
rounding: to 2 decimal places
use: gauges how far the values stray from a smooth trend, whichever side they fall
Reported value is 0.96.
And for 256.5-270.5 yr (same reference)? 0.29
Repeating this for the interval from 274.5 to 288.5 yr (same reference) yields 0.73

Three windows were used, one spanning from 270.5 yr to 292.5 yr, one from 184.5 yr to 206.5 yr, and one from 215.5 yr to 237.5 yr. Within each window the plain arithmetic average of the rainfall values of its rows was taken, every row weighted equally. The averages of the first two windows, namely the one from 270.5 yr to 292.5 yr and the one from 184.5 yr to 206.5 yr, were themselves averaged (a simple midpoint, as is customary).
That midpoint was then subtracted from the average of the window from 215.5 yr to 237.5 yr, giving 0.5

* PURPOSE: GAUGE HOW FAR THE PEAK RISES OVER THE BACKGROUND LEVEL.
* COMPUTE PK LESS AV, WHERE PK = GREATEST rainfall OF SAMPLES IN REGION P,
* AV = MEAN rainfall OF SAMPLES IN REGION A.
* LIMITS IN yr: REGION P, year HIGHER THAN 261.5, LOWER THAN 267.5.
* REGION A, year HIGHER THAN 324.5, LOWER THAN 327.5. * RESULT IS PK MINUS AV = 0.29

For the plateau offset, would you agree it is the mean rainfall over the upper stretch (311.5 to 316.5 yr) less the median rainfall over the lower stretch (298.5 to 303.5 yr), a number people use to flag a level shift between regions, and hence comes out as 0.59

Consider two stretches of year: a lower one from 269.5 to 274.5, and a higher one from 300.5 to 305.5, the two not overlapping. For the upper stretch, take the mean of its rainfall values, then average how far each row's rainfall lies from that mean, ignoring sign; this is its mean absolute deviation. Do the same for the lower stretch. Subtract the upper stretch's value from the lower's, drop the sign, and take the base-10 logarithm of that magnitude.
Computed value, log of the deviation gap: -1.7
